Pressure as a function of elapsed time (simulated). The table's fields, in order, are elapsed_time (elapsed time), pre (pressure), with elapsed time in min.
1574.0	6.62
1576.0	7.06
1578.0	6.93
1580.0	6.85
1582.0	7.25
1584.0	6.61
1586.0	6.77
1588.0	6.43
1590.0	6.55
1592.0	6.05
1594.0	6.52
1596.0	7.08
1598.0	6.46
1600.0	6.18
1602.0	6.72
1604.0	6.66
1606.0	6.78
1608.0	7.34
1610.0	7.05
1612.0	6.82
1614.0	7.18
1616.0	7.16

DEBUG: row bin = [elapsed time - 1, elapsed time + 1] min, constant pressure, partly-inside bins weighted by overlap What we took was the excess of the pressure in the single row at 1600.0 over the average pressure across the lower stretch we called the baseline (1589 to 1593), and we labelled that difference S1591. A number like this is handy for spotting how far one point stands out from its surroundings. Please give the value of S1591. -0.1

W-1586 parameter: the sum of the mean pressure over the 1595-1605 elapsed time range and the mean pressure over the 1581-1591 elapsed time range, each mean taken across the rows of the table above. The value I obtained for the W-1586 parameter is 13.3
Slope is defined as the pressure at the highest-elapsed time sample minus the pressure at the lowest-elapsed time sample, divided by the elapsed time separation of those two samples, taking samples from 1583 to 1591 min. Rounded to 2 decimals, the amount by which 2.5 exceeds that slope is 2.51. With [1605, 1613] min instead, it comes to 2.49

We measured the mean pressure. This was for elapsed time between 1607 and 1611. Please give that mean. 7.2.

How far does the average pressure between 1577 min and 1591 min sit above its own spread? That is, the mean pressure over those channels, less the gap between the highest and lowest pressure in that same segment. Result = 5.95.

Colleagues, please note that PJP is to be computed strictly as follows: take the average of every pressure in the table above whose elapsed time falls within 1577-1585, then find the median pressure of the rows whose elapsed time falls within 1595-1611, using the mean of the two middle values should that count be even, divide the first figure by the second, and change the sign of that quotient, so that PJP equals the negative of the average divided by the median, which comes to -1.02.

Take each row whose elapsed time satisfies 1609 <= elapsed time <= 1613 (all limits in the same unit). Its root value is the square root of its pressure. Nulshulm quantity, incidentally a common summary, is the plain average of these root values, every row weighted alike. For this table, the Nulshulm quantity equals 2.63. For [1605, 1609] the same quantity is 2.66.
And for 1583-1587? 2.59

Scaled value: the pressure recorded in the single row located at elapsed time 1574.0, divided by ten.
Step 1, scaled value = 0.662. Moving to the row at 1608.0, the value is 0.734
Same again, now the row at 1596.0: 0.708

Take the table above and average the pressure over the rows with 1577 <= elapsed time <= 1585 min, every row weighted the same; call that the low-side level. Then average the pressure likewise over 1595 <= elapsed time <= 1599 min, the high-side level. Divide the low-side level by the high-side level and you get 1.02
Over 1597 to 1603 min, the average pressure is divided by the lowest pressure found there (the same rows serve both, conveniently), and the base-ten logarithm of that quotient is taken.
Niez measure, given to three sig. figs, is 0.0188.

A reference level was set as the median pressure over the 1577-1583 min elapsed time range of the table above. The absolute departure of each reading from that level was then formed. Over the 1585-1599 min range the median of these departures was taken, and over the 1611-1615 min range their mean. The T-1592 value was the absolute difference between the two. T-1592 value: 0.23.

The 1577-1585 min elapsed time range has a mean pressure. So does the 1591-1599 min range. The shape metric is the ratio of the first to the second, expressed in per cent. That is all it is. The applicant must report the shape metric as 106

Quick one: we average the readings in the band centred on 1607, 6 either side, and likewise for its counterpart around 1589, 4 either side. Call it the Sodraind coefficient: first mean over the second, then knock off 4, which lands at -2.93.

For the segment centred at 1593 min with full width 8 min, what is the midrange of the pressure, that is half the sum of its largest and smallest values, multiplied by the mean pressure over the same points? 43.0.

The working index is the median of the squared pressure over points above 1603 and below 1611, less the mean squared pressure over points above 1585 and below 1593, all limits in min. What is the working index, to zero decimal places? 6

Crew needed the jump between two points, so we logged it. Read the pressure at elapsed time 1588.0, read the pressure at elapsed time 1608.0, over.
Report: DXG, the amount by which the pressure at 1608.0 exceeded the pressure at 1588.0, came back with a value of 0.9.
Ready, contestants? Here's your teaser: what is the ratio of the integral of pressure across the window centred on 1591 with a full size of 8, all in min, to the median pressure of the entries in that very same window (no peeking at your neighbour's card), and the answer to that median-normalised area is 7.89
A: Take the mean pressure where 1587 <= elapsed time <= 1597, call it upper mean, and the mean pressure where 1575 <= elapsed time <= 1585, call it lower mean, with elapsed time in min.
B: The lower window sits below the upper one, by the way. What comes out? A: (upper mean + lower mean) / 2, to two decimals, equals 6.73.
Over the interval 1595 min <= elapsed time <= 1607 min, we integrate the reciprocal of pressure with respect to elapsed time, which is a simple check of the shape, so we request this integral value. 1.809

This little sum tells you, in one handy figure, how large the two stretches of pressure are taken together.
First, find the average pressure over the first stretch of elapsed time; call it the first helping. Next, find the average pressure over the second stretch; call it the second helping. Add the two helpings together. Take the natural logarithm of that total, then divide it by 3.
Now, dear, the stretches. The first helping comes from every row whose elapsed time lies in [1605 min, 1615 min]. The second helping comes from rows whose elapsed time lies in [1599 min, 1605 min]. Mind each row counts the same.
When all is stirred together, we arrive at 0.869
